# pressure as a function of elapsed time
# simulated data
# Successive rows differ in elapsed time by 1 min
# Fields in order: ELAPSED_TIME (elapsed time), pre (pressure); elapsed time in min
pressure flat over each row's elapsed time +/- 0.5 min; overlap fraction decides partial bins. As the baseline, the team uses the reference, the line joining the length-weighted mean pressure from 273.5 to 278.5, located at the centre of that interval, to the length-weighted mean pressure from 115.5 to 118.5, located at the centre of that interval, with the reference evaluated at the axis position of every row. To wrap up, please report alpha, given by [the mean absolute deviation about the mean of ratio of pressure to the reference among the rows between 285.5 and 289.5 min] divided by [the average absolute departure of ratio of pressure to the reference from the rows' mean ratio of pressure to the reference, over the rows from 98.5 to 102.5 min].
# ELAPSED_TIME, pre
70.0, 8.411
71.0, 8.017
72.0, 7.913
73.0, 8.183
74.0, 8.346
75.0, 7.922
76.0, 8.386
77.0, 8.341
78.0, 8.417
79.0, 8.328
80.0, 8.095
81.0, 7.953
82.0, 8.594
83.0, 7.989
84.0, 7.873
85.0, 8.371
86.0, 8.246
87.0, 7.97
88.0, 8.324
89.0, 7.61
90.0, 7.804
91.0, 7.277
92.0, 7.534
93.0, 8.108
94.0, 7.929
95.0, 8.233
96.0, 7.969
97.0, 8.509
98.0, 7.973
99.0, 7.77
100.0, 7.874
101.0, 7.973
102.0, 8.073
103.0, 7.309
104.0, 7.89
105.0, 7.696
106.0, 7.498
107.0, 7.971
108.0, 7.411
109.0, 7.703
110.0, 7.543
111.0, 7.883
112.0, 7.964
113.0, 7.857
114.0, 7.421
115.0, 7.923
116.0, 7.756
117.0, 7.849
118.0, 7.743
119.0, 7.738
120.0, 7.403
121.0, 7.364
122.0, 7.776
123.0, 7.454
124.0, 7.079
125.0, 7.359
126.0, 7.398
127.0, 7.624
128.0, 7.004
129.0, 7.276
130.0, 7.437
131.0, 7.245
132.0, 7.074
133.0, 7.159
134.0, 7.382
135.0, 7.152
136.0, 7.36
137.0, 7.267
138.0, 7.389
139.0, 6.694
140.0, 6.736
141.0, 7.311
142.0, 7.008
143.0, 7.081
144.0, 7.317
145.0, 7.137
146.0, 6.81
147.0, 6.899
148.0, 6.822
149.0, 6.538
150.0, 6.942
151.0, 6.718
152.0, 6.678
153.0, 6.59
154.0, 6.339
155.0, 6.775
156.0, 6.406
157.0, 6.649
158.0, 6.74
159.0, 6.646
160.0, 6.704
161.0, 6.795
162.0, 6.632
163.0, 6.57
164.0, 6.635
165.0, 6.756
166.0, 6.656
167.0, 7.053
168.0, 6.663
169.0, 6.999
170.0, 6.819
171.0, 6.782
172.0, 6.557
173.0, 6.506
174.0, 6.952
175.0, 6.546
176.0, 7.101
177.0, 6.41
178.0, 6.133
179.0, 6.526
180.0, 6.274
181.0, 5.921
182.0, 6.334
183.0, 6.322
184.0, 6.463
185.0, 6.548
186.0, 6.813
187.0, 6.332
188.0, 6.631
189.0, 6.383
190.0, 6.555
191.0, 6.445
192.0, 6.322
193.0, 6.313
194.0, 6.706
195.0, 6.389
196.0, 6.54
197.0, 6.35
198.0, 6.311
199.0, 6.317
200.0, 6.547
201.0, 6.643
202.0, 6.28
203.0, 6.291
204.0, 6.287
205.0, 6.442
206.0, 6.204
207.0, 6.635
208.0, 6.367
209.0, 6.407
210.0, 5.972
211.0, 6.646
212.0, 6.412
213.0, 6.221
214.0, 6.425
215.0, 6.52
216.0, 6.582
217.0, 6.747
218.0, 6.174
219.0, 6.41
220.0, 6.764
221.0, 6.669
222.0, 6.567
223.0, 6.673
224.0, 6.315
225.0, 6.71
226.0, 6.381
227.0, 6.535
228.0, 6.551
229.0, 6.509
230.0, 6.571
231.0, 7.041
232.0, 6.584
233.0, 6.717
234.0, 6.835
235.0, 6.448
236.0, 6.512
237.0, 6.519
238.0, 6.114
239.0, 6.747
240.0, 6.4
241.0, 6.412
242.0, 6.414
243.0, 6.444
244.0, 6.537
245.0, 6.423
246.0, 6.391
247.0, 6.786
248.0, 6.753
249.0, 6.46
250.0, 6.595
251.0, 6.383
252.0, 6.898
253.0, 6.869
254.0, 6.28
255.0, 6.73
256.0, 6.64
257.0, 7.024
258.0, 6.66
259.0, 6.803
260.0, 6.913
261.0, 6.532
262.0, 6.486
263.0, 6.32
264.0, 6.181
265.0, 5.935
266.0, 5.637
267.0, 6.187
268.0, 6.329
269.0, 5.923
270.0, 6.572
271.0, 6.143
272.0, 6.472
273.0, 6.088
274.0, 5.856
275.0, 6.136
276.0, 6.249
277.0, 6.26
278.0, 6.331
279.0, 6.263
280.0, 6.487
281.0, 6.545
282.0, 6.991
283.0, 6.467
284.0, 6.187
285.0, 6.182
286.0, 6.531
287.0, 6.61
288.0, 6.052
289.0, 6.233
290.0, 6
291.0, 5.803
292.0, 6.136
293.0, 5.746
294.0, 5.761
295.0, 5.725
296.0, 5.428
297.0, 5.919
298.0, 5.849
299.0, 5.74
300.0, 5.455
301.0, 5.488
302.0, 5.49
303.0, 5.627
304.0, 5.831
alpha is 2.42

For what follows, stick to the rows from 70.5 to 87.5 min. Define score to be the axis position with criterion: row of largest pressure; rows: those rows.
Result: 82.0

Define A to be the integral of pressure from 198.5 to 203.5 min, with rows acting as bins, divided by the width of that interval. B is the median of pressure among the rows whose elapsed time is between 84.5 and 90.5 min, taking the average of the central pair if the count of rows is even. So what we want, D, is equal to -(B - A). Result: -1.7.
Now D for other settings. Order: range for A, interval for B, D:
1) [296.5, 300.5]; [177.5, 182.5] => -0.5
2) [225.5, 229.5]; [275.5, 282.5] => 0.2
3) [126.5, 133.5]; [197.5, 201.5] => 0.8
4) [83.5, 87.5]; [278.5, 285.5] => 1.6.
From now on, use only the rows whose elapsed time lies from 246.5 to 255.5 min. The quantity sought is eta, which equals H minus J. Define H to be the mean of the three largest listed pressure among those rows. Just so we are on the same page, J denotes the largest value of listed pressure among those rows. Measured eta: -0.05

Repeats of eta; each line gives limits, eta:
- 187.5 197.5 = -0.08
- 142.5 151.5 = -0.14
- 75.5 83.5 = -0.13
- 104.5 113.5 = -0.03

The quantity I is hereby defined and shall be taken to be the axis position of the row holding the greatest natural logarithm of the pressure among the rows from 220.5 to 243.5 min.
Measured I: 231.0 min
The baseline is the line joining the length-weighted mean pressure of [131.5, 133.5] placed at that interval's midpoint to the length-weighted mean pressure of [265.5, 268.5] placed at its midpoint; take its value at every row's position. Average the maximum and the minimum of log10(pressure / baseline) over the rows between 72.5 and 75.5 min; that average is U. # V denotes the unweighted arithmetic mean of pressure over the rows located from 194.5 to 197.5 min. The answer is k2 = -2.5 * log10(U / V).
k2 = 5.8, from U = 0.031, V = 6.4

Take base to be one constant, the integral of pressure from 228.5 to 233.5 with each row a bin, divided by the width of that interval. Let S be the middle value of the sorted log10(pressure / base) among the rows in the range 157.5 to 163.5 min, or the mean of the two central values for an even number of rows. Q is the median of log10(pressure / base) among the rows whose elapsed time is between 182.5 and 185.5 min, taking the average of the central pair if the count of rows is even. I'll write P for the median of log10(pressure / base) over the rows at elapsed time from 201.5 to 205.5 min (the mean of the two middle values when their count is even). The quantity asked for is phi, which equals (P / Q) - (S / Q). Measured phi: 1.8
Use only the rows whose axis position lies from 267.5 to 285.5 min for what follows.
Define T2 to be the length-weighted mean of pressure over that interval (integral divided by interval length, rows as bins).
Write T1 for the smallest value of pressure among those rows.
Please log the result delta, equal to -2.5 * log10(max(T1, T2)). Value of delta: -2.00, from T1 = 5.856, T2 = 6.30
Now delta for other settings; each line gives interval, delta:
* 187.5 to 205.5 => -2.02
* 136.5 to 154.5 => -2.10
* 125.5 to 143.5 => -2.14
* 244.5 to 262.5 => -2.06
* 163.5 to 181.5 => -2.05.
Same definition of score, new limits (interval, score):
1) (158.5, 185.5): 176.0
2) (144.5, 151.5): 145.0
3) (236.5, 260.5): 257.0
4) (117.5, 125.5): 122.0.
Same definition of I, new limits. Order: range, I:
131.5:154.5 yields 138.0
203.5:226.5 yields 220.0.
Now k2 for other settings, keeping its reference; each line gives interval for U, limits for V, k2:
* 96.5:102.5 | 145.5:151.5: 5.5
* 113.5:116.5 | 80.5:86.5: 6.3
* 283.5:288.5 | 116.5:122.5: 6.0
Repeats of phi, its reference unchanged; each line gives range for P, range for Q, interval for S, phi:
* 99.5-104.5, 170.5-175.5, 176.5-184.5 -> -11.5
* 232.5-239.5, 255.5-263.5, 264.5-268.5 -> -14.2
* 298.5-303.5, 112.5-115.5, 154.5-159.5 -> -1.2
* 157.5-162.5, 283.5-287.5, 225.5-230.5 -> -0.5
